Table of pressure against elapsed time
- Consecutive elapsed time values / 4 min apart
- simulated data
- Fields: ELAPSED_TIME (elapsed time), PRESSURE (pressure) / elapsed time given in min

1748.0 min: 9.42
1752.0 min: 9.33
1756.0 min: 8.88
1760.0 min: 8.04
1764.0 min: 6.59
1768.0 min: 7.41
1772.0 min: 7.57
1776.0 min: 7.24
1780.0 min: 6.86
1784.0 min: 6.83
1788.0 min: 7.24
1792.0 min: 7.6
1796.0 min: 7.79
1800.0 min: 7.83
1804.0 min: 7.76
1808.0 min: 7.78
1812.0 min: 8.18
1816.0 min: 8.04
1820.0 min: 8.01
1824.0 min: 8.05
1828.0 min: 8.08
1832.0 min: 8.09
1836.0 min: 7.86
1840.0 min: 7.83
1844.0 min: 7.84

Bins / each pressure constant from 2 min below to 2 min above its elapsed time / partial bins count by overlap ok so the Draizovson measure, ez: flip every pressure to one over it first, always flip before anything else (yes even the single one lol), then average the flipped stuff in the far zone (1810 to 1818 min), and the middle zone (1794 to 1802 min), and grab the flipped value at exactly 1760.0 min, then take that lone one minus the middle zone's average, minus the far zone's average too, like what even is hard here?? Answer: -0.13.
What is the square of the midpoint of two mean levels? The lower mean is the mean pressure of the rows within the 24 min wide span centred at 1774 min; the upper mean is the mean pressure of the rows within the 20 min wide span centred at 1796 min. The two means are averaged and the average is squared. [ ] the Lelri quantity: 54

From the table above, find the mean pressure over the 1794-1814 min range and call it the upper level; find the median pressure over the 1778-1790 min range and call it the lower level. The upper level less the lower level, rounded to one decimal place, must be 1.0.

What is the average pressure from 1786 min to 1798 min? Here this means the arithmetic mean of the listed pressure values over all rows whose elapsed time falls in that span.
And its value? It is 7.5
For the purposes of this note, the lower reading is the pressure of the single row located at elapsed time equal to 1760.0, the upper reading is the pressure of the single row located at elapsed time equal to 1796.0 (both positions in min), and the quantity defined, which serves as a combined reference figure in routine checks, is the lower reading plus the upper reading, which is 15.8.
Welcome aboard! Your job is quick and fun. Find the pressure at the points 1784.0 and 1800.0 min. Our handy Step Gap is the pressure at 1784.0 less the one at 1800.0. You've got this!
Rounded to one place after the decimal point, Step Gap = -1.0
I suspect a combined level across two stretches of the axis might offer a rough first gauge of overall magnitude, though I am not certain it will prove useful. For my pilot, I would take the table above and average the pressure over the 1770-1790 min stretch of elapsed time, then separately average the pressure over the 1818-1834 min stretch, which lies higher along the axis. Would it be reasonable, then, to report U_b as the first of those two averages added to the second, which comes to 15.2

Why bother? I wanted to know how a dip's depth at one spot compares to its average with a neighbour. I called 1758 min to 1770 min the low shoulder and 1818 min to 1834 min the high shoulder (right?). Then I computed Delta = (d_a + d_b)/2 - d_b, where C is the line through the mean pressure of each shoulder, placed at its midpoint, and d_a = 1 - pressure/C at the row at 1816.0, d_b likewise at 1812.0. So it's 0.012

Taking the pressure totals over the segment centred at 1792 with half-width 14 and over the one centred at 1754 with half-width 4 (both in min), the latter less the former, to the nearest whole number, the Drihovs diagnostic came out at -34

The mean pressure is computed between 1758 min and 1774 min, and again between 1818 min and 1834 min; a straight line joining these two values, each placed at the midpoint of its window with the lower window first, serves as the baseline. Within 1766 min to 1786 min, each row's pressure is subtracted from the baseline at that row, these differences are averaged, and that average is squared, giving 0.11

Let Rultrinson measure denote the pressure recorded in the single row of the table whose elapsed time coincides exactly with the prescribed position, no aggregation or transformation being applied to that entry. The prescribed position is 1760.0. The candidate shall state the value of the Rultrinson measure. 8.04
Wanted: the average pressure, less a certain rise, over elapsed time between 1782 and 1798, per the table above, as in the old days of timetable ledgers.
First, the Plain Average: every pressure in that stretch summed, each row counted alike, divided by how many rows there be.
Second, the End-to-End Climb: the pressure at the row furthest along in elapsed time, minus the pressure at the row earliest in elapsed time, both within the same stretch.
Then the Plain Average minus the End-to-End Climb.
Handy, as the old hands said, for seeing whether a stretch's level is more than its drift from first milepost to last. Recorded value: 6.4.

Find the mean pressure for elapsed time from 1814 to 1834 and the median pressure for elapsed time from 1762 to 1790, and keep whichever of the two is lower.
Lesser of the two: 7.24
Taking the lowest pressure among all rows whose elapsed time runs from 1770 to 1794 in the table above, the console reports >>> 6.83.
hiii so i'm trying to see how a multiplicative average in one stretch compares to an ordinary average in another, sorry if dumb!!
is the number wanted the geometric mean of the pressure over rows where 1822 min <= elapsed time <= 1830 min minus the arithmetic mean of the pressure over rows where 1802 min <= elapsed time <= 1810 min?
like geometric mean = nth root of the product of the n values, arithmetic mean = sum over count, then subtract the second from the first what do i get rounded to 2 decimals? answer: 0.29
